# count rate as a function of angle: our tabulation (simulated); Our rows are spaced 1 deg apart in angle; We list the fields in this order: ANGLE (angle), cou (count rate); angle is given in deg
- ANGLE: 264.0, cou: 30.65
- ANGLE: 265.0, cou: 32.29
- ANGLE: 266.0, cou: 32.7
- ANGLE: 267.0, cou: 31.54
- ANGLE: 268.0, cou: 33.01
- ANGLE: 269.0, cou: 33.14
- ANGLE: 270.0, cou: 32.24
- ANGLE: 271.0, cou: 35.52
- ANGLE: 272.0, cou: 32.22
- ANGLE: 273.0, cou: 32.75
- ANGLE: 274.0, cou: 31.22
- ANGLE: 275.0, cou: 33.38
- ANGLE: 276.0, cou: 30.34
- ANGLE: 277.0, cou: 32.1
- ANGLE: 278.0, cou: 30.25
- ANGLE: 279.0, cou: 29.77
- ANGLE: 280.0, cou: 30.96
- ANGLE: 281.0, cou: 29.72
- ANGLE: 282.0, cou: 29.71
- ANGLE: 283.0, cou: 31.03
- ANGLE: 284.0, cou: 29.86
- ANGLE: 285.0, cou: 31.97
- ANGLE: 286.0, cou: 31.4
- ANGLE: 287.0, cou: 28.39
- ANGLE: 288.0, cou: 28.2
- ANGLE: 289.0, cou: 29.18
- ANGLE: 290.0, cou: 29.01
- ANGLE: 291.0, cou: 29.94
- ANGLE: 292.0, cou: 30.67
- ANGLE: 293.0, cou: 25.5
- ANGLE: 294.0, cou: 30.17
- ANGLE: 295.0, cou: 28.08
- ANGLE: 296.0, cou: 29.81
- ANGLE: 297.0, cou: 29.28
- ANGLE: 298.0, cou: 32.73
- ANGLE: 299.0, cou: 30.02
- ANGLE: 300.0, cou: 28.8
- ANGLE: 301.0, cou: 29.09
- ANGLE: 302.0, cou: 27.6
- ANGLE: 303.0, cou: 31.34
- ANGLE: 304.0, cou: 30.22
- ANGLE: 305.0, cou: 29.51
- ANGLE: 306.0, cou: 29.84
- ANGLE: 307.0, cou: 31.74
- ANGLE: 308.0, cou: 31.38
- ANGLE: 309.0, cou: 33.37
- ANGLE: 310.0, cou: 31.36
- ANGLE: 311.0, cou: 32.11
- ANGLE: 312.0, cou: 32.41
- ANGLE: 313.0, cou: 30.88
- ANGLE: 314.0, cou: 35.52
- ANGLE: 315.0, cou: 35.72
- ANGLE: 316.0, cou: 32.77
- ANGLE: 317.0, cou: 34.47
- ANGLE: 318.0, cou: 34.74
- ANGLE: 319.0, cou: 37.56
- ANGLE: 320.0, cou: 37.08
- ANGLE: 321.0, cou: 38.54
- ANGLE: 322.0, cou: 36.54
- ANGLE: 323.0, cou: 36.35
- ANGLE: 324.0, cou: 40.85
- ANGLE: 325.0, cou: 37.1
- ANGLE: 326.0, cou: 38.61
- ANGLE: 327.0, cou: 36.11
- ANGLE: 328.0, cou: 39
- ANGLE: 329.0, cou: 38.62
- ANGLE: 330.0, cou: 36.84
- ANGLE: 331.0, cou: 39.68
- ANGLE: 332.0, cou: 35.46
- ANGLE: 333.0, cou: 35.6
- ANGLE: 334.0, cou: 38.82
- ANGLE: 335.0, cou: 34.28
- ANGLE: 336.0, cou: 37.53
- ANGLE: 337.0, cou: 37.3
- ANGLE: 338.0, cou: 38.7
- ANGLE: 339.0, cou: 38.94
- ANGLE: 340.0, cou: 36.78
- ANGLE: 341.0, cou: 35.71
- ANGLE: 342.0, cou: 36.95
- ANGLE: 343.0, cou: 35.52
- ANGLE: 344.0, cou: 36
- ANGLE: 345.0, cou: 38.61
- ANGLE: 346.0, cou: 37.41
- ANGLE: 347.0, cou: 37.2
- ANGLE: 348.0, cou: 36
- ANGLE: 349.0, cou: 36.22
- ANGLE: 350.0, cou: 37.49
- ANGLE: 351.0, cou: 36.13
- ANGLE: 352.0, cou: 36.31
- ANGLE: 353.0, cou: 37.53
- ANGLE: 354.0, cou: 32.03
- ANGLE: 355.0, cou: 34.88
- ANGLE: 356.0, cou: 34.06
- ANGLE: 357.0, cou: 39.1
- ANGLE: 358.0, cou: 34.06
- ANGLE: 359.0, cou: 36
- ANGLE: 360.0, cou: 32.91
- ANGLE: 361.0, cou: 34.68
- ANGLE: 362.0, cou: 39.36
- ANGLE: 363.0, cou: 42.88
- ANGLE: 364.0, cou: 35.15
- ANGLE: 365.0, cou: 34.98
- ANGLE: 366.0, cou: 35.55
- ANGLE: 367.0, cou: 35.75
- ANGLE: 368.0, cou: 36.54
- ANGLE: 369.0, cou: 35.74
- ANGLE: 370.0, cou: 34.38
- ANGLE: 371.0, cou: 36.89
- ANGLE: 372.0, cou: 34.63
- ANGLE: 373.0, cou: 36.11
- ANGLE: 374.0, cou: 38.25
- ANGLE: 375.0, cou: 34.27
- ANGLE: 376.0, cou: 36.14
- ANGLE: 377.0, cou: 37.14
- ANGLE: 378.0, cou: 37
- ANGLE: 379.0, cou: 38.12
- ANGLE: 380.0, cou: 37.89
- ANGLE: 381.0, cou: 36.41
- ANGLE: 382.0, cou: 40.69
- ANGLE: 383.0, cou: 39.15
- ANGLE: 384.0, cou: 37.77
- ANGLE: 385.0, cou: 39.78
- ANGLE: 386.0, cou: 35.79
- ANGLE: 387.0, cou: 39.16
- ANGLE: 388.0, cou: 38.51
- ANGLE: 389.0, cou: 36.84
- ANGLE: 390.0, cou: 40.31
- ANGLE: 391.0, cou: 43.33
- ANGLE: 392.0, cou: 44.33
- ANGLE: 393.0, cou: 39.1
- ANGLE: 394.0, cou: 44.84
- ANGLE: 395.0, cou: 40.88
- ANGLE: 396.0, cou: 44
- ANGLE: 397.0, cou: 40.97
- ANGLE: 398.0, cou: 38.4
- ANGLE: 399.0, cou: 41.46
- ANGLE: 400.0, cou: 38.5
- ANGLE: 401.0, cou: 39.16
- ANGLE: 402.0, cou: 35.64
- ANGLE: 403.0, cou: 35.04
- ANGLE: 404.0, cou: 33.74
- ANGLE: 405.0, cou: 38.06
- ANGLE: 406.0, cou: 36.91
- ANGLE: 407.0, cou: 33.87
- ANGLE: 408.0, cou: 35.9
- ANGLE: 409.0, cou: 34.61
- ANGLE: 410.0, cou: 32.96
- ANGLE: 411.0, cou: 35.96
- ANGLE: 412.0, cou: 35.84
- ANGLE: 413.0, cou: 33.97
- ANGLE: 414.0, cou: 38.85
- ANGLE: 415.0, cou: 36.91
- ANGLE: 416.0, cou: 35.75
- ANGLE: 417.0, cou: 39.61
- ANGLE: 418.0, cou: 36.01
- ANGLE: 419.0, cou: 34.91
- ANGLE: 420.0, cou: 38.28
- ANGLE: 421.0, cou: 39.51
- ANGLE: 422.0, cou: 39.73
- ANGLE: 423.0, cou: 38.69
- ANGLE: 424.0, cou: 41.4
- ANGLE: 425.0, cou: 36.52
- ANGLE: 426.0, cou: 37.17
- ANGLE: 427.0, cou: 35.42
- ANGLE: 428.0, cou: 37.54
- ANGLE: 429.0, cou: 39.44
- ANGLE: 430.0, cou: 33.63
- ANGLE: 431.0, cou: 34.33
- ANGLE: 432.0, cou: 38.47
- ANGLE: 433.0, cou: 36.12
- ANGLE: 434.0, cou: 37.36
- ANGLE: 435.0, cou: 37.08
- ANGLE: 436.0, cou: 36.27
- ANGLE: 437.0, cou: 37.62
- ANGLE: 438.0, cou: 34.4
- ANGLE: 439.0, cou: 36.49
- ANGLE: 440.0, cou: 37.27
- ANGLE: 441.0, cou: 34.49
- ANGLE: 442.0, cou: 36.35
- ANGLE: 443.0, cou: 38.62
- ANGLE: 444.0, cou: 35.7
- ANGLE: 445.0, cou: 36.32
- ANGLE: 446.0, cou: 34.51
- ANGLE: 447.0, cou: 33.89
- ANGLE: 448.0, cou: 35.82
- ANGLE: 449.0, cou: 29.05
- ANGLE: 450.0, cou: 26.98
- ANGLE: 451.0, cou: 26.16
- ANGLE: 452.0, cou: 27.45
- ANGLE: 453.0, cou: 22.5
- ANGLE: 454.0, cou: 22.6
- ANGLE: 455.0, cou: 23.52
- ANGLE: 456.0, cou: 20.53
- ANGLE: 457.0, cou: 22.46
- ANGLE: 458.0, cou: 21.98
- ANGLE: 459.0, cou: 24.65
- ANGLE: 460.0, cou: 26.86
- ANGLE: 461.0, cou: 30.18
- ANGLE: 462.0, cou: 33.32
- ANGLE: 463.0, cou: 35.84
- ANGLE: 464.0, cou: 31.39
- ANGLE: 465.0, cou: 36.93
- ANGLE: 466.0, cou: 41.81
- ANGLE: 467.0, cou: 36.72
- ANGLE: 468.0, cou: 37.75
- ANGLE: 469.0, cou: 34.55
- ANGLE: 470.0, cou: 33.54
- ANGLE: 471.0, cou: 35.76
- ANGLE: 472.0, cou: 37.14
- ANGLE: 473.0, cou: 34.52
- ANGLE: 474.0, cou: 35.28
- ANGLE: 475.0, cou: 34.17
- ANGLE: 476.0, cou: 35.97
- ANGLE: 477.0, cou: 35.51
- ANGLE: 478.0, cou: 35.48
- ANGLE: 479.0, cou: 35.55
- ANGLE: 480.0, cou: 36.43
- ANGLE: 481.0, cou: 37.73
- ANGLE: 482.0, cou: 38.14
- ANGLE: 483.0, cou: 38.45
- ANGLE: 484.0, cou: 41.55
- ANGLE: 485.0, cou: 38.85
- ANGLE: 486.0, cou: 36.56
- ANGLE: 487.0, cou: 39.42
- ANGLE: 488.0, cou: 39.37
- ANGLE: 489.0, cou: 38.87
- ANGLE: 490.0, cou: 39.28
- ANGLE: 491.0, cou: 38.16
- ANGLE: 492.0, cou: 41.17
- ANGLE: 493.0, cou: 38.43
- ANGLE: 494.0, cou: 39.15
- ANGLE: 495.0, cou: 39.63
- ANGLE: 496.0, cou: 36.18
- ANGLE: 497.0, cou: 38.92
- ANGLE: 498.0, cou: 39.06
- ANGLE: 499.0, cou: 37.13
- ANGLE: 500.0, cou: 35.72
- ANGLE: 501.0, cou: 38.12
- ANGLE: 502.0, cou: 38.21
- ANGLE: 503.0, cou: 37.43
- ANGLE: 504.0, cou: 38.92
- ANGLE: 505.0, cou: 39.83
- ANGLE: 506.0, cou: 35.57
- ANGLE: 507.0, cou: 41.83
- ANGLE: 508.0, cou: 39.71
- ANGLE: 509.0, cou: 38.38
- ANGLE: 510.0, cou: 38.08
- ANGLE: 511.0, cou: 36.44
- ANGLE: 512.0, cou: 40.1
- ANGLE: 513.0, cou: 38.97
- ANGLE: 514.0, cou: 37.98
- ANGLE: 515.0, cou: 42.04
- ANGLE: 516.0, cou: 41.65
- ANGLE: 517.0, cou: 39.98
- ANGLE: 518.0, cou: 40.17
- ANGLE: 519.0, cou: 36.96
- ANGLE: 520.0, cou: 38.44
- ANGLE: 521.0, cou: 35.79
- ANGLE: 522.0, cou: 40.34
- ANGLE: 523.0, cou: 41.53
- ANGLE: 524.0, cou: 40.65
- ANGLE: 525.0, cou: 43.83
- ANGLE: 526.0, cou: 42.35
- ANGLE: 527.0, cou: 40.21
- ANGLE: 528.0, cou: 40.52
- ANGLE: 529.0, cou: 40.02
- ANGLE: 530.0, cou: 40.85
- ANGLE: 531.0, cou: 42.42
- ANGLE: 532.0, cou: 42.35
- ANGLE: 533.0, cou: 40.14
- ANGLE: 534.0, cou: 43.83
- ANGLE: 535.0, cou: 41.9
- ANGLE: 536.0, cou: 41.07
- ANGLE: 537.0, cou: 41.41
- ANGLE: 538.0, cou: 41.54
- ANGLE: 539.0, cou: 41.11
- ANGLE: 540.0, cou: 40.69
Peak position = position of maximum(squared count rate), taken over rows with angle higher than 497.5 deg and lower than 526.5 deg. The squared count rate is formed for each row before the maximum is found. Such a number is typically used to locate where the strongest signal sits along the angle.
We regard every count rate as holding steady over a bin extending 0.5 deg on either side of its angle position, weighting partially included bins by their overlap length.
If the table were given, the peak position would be 525.0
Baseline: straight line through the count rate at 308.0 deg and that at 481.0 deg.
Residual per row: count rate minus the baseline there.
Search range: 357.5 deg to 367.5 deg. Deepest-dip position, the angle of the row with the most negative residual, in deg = 360.0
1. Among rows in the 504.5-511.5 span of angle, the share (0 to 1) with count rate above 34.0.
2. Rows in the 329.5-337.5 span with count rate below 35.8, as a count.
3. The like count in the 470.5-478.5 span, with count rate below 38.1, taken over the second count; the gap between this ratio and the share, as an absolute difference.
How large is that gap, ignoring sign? 1.7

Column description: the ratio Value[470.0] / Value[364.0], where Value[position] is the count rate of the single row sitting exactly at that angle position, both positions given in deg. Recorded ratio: 0.95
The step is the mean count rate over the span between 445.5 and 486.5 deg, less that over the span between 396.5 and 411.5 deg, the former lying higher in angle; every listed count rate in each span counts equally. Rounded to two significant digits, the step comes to -4.1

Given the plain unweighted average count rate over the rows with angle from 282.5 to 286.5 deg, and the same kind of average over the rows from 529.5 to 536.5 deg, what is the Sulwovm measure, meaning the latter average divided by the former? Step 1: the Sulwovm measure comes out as 1.35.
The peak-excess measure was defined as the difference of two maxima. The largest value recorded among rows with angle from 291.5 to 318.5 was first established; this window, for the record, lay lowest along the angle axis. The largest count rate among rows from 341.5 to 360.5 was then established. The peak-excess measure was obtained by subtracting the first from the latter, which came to 3.4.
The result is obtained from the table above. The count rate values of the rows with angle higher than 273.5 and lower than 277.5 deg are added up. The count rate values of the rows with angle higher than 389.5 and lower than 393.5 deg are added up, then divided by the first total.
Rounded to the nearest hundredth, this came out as 1.32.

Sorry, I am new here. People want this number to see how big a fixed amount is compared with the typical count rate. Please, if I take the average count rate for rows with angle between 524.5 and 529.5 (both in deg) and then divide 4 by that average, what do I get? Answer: 0.097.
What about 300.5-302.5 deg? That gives 0.141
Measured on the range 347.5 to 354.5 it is 0.111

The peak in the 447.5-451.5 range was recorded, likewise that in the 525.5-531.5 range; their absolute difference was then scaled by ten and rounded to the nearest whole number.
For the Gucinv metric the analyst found 66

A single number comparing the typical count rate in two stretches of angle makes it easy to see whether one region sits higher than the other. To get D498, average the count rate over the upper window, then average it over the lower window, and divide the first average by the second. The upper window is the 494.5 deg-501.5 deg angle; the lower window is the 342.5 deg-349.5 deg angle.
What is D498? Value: 1.03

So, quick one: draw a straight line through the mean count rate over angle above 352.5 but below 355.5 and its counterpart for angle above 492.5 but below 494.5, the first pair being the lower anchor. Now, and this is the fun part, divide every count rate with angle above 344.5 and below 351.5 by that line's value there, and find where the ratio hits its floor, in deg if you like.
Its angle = 348.0 deg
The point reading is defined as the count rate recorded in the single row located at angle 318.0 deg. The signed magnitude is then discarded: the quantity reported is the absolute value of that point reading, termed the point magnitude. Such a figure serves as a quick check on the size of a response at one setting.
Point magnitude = 34.7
